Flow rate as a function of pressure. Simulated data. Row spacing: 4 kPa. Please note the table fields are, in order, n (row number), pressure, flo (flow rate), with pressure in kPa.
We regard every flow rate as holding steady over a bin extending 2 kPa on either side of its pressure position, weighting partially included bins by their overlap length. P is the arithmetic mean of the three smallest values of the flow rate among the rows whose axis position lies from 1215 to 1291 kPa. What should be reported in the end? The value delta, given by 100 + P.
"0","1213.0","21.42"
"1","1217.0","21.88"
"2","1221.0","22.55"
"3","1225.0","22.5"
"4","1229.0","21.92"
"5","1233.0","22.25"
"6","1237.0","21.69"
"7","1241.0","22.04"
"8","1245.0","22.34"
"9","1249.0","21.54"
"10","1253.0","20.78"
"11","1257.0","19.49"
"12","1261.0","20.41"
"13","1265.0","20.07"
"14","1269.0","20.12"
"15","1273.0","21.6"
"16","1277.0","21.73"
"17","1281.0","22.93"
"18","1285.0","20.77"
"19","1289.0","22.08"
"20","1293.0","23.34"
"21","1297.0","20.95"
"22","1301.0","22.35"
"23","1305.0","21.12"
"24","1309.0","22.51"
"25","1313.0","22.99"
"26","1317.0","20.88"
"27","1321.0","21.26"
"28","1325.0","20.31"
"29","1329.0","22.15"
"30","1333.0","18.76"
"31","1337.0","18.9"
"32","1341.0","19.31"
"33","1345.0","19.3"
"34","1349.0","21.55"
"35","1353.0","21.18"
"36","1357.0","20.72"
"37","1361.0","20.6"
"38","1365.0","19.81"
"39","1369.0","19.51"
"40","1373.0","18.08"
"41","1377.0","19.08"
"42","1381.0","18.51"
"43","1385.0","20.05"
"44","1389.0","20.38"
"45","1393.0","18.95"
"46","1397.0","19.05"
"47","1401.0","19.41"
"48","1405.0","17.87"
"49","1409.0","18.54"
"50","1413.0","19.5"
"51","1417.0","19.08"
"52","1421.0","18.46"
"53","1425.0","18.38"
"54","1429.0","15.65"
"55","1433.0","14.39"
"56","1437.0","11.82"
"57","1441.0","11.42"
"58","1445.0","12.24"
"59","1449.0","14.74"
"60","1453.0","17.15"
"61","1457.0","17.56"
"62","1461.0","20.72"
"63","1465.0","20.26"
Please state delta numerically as 120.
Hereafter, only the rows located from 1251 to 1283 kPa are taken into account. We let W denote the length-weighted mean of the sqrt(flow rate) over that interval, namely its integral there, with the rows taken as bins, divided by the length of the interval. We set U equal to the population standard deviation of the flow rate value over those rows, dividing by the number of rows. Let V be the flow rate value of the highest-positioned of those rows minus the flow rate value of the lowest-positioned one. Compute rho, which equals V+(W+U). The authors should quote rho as 7.8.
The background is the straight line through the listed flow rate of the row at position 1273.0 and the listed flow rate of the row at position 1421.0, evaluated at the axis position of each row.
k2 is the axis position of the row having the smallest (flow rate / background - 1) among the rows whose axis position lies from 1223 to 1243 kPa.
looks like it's 1237.0 kPa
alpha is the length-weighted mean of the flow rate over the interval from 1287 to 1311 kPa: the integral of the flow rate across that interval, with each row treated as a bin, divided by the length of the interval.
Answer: 22.1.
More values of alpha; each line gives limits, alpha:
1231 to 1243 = 22.0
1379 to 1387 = 19.3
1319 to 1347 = 20.0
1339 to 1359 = 20.4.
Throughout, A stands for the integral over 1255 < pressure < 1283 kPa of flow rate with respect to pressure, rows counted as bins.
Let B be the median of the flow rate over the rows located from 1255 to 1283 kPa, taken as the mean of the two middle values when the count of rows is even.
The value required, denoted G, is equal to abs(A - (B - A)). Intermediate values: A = 585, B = 20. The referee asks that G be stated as 1150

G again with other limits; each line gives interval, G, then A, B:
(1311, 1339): 1141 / 581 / 21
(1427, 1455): 765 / 390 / 14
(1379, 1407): 1055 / 537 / 19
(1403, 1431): 1001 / 510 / 18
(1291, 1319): 1211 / 617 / 22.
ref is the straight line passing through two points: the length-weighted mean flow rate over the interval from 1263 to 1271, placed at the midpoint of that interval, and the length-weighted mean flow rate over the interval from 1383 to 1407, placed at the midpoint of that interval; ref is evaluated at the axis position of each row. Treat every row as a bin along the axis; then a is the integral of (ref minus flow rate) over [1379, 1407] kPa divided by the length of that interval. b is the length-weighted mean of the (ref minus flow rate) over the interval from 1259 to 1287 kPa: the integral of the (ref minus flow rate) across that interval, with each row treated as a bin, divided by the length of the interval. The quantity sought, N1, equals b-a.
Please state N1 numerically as -1.2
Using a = 0.1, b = -1.0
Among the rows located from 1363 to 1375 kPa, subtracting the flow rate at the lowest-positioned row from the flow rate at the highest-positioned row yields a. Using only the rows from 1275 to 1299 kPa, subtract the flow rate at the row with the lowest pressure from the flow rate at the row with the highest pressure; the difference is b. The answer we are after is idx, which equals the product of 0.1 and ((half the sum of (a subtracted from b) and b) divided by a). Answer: 0.00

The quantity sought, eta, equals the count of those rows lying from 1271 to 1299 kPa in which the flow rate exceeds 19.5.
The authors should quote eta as 7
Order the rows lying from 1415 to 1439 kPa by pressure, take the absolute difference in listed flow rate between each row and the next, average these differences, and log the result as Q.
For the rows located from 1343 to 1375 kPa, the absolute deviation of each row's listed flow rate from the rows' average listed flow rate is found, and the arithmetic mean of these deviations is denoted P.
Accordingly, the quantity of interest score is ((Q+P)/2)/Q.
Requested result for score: 0.8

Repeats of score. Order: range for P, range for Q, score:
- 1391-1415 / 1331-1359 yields 0.9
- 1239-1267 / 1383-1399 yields 1.2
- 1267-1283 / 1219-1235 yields 1.7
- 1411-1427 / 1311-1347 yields 0.7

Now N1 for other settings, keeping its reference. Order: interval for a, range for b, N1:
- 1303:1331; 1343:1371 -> 1.0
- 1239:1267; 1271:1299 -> -1.2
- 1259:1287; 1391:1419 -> 1.3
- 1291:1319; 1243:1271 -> 1.6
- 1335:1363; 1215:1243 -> -1.1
